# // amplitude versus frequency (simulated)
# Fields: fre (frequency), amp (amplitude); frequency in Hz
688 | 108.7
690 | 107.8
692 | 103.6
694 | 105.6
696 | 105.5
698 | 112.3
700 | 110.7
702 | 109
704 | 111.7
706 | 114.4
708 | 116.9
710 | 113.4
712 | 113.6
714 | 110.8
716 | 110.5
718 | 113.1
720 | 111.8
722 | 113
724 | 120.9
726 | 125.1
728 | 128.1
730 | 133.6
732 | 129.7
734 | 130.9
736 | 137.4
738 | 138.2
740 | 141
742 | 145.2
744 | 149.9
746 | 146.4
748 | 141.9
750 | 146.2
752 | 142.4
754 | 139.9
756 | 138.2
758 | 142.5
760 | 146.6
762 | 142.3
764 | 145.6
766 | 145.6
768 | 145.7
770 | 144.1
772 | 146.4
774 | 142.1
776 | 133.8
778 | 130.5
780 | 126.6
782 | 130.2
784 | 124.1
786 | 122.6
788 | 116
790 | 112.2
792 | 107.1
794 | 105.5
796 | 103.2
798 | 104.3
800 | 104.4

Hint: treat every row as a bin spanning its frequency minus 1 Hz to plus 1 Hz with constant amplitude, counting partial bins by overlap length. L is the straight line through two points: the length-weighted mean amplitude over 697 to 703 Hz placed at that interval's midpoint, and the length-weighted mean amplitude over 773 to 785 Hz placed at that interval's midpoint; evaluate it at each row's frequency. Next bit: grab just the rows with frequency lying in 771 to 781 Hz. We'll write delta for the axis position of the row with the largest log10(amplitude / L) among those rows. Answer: 772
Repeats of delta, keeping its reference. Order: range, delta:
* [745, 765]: 746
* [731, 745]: 744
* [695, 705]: 698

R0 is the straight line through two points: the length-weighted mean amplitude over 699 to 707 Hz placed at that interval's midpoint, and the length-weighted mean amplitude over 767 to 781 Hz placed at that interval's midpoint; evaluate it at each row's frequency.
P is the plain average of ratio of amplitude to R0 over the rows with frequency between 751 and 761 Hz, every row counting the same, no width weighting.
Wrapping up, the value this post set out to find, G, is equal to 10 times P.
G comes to 10.8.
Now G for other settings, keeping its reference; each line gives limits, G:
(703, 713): 10.1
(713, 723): 9.5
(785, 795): 7.8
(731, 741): 10.9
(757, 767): 10.8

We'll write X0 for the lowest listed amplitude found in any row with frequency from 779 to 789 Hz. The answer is 116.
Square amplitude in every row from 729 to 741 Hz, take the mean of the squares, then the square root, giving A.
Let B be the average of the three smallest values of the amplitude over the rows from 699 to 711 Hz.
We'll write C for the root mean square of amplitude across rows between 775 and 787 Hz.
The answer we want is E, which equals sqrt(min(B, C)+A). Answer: 15.67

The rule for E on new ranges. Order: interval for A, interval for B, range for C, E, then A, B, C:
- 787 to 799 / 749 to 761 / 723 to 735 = 15.37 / 108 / 140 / 128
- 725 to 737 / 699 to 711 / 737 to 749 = 15.53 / 131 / 110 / 144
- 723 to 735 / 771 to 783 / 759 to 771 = 16.04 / 128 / 129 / 145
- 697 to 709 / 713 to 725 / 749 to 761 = 14.95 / 113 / 111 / 143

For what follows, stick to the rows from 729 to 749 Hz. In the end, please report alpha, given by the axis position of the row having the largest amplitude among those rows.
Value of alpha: 744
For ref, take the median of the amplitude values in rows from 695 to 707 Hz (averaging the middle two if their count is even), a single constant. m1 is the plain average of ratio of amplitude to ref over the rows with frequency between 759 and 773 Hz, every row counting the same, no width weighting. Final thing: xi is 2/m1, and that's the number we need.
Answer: 1.5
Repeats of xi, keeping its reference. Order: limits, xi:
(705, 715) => 2.0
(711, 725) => 2.0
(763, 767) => 1.5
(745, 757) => 1.6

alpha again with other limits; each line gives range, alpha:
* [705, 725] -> 724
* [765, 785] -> 772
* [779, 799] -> 782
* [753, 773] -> 760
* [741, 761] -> 744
